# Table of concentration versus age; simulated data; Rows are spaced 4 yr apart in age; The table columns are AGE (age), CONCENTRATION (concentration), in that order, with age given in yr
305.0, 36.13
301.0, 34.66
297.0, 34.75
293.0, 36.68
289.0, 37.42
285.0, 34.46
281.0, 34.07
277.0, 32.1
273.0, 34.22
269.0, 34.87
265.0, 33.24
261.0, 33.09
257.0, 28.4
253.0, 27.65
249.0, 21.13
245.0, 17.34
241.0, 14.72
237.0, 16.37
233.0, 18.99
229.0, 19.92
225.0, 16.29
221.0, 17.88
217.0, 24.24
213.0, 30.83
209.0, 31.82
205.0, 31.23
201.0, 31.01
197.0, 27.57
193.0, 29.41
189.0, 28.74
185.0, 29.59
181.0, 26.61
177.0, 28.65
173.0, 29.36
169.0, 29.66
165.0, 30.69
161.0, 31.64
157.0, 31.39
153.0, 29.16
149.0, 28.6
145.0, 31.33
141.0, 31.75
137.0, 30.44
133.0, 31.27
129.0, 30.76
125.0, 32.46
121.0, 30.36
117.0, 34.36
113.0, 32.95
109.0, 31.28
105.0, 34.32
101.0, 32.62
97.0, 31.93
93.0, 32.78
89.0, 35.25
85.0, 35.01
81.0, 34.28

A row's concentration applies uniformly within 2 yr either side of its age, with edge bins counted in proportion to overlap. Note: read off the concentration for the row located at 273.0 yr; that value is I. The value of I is 34.22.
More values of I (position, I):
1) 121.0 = 30.36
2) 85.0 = 35.01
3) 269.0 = 34.87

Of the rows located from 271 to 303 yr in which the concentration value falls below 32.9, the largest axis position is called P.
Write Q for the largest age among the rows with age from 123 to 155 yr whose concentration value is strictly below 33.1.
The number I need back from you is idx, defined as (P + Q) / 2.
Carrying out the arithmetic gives 215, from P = 277.0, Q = 153.0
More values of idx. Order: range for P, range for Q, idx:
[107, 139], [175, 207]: 171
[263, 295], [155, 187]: 231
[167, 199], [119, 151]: 173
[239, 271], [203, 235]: 245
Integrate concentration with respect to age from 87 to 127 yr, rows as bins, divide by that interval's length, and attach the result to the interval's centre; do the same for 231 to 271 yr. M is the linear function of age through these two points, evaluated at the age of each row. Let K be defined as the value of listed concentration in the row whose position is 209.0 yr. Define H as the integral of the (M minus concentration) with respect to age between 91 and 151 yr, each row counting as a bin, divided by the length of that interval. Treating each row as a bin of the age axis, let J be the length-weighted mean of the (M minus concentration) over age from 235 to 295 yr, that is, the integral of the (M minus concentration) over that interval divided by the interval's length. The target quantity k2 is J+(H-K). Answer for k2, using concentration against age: -37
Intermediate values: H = 0.2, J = -5.27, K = 31.82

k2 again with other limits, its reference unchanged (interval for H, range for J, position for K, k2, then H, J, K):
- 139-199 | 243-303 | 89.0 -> -44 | -0.3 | -8.29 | 35.25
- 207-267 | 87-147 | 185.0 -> -28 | 1.9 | 0.00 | 29.59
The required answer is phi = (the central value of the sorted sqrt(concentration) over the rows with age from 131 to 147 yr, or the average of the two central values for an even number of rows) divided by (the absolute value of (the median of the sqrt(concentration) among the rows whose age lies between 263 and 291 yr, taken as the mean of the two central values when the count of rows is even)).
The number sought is 0.96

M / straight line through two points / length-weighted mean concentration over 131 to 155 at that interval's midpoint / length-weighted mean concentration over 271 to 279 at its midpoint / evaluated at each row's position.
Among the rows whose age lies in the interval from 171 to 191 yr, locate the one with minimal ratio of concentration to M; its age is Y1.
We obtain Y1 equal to 181.0 yr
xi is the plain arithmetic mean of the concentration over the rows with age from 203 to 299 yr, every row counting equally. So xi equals 27.6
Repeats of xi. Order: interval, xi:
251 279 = 31.9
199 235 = 24.7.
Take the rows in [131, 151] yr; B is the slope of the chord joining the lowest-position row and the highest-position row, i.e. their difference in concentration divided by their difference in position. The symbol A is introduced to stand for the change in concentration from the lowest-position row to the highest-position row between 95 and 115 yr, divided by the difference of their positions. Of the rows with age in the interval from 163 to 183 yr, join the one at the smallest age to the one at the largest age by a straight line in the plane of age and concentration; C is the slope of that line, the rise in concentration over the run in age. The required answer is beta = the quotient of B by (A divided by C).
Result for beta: 0.7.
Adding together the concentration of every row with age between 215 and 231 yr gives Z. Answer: 78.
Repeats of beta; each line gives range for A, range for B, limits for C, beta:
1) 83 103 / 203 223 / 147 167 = 0.7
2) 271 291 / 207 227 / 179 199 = -0.3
